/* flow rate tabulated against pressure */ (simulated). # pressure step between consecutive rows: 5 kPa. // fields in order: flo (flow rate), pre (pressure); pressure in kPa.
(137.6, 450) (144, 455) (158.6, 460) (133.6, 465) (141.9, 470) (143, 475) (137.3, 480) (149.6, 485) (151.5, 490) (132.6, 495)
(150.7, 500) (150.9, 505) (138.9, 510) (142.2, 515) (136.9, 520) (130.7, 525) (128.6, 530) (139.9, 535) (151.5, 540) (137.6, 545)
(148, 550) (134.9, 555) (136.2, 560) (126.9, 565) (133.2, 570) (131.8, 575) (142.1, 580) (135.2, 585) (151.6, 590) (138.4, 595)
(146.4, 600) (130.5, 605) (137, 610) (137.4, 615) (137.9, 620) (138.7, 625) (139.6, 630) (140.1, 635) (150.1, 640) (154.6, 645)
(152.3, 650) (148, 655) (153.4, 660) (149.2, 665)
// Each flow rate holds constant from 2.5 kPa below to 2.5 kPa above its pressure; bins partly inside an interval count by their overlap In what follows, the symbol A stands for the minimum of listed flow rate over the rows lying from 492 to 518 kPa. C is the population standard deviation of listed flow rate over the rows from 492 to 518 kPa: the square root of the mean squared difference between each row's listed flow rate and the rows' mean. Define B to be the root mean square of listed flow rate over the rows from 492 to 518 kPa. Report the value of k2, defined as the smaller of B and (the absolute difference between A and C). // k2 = 126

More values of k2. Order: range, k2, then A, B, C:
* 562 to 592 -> 119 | 126.9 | 137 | 8.0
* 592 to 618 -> 125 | 130.5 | 138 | 5.1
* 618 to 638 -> 137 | 137.9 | 139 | 0.8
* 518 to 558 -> 121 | 128.6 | 139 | 7.4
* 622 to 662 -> 132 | 138.7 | 147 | 6.2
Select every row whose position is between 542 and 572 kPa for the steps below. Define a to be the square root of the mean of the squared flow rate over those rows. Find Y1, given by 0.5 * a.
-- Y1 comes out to 68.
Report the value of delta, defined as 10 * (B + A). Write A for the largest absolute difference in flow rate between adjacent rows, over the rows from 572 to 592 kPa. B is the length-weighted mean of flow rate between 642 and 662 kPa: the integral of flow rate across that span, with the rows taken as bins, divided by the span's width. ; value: 1684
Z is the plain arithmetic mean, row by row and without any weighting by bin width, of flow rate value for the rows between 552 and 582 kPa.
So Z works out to 134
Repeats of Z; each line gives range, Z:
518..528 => 134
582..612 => 140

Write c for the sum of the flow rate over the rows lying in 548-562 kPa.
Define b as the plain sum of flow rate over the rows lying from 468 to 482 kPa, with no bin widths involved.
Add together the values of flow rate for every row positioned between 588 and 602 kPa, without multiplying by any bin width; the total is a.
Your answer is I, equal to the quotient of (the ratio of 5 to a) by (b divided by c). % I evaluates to 0.0114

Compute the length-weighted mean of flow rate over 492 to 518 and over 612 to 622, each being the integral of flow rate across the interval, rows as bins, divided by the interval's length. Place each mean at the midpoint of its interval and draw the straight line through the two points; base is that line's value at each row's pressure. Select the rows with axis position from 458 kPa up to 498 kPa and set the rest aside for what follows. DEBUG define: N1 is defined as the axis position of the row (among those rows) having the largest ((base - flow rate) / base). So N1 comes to 465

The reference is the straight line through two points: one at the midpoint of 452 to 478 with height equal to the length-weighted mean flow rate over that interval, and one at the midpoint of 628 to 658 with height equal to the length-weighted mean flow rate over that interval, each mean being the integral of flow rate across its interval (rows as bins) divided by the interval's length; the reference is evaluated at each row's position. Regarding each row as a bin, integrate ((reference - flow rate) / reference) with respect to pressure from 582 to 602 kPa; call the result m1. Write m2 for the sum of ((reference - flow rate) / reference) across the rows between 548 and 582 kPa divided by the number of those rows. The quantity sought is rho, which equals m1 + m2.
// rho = 0.59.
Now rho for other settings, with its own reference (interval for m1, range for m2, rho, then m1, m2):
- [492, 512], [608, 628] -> 0.22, 0.16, 0.06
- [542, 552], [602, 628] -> 0.26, 0.19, 0.07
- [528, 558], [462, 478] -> 1.14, 1.11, 0.03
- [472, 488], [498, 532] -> 0.12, 0.08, 0.04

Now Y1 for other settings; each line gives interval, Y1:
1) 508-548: 69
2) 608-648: 71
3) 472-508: 73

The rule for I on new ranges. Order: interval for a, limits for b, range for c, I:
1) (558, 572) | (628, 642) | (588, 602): 0.0128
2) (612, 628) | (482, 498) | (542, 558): 0.0117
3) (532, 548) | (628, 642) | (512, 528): 0.0111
